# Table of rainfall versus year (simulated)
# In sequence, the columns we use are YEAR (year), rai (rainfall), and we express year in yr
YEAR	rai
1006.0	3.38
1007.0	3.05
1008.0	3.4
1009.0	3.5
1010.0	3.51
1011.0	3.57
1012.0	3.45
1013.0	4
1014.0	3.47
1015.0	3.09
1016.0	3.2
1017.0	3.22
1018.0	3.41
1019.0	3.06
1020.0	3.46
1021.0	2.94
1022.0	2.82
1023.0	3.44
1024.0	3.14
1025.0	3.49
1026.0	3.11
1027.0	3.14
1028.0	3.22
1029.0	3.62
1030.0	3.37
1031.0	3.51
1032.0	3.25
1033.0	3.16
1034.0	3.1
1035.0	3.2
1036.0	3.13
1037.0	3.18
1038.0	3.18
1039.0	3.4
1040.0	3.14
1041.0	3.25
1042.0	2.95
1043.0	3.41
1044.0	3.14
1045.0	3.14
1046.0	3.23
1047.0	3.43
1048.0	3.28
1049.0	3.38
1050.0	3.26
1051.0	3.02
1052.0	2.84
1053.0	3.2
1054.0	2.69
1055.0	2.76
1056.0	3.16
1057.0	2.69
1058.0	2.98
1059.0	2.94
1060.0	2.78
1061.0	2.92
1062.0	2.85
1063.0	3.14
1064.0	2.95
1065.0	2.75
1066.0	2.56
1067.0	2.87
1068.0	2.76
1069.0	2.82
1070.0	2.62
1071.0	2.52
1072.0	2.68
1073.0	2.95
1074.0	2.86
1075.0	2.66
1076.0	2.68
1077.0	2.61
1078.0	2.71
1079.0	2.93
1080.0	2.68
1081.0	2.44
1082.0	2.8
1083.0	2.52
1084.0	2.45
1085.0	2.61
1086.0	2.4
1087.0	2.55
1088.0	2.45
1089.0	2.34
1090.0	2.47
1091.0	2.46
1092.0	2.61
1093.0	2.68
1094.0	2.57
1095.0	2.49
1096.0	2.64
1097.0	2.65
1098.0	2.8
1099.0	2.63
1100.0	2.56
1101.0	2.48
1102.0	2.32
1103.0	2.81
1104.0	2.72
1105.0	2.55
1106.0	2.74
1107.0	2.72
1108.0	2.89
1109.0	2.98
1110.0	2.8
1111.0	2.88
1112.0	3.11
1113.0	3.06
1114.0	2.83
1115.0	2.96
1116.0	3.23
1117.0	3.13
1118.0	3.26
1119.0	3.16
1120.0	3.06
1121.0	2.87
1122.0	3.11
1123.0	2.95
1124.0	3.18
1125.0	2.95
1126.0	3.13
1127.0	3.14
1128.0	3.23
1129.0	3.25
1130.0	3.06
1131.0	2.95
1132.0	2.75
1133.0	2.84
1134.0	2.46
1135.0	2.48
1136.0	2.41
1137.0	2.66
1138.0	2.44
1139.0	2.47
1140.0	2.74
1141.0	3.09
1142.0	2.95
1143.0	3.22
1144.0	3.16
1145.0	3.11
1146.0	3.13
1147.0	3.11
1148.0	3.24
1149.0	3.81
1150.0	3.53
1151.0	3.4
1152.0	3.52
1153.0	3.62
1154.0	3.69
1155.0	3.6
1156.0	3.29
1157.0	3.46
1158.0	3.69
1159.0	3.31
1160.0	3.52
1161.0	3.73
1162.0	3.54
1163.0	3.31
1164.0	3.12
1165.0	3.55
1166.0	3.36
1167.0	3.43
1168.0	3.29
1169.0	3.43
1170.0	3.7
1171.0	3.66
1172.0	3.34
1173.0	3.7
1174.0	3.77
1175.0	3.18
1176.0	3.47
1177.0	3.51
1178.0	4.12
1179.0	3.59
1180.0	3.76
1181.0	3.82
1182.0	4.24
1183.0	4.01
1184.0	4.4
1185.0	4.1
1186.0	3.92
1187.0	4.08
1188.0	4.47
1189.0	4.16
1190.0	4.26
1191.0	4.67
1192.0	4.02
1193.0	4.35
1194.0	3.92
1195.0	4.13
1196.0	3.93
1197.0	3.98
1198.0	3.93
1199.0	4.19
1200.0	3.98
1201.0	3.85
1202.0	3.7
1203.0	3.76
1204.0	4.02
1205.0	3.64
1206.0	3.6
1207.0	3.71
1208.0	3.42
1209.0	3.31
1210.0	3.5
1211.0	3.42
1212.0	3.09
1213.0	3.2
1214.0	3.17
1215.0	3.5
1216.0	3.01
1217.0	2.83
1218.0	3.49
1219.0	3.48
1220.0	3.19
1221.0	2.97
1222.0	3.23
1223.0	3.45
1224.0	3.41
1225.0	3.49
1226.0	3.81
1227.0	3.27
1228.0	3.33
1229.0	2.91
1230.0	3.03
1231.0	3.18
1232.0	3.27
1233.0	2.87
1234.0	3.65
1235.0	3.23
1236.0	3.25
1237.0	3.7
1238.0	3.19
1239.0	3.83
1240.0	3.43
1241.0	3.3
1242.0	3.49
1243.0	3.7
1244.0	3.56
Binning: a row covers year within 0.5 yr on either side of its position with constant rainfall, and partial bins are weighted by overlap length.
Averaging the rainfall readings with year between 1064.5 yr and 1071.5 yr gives 2.7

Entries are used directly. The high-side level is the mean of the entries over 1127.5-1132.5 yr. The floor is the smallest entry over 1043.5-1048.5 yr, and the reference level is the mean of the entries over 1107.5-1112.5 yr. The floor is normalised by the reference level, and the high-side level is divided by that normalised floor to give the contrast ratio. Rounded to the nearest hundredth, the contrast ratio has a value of 2.85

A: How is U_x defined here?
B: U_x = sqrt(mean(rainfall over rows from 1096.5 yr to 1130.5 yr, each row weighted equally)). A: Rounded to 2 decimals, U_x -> 1.71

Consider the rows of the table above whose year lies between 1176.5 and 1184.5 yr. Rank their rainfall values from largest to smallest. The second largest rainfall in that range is 4.24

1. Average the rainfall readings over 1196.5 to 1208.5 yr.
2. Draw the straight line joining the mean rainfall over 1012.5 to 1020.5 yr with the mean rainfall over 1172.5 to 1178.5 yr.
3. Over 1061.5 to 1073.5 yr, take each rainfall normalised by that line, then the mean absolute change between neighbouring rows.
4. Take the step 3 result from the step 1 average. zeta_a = 3.8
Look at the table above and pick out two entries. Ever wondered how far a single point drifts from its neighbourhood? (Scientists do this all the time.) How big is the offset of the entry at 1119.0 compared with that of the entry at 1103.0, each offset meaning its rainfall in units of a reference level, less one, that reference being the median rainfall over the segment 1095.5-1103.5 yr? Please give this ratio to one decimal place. 3.0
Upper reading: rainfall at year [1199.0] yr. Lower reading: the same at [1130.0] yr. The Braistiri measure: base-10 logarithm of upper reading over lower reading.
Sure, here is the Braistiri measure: 0.14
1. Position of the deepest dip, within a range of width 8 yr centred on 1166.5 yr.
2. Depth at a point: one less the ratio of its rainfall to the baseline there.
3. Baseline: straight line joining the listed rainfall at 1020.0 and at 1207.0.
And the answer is 1164.0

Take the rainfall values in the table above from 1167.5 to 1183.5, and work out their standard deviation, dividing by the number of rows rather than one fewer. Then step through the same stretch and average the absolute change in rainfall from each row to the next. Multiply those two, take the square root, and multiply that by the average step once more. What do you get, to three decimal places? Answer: 0.078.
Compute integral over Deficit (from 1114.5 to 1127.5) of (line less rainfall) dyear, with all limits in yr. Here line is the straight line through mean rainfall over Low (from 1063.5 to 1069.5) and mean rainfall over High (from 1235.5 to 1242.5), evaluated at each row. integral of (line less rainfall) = -1.2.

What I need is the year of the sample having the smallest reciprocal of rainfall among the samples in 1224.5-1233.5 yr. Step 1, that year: 1226.0 yr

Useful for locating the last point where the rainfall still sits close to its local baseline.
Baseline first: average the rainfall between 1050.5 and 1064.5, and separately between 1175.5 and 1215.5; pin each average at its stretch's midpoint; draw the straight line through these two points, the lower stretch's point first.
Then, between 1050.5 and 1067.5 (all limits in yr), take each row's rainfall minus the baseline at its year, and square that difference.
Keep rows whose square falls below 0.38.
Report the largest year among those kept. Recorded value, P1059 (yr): 1067.0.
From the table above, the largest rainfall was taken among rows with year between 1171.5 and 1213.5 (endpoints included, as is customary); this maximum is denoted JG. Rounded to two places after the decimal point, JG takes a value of 4.67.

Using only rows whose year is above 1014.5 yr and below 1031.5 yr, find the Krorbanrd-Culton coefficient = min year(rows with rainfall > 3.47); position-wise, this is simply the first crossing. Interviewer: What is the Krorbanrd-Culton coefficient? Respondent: 1025.0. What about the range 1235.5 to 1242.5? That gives 1237.0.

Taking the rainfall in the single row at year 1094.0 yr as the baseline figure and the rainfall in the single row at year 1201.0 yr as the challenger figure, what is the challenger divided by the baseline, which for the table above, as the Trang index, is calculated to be 1.5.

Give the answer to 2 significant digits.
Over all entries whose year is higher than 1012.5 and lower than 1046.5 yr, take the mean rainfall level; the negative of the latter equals -3.3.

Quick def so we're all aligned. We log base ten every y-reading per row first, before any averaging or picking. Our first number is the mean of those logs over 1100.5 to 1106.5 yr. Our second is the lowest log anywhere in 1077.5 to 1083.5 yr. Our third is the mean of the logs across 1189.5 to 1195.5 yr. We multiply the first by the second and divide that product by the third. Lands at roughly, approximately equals 0.26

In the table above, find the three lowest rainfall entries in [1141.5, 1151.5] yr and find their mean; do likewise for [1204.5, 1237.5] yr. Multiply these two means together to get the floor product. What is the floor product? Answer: 8.8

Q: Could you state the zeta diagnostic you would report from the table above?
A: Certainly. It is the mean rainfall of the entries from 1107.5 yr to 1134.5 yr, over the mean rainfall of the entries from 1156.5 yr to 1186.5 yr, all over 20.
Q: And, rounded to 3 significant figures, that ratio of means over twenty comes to 0.0414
